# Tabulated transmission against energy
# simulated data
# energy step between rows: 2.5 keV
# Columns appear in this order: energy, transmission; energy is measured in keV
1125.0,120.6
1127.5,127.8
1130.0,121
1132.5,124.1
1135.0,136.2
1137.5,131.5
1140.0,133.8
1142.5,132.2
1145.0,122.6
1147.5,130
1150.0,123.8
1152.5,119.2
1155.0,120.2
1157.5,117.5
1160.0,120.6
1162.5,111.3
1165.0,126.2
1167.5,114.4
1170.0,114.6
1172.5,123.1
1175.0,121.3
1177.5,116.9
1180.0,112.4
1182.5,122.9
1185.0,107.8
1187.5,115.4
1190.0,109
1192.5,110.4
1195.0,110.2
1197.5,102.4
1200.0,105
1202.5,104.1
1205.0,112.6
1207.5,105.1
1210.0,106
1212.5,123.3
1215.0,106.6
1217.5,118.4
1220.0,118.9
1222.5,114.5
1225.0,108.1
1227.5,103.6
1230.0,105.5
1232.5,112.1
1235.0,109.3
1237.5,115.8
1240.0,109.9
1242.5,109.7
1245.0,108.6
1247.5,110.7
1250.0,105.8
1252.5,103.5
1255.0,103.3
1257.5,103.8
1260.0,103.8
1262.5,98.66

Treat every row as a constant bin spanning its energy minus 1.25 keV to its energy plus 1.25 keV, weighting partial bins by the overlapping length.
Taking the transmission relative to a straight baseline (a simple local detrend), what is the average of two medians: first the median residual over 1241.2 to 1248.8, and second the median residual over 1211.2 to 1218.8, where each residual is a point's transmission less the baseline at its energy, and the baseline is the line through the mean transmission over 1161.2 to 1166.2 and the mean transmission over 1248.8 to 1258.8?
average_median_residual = 6.1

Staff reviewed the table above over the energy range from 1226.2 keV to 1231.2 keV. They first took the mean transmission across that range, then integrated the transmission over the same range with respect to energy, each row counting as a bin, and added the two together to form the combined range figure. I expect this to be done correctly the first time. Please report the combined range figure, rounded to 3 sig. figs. 627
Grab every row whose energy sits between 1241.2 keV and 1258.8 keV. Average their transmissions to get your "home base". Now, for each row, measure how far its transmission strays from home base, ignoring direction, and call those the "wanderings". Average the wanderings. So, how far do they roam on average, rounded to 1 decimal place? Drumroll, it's 2.7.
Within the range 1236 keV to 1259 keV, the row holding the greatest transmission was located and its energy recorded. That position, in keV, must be 1237.5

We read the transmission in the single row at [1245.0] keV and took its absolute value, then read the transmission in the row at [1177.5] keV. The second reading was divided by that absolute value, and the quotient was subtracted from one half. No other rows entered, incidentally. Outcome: -0.58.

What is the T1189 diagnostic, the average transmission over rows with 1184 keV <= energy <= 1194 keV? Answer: 111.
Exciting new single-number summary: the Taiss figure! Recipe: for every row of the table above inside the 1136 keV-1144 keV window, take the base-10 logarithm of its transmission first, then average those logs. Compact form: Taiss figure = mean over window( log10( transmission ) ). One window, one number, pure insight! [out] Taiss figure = 2.12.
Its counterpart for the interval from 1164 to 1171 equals 2.07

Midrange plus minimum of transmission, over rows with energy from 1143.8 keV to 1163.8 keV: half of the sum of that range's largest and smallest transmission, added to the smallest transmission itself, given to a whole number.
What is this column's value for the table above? 232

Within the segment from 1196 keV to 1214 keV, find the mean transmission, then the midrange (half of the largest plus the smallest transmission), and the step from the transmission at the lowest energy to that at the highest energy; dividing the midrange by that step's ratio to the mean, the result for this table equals 585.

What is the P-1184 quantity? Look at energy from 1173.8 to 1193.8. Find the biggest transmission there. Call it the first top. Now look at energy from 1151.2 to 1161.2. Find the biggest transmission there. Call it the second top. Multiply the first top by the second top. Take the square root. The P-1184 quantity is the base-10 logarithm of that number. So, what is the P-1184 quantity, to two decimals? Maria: 2.09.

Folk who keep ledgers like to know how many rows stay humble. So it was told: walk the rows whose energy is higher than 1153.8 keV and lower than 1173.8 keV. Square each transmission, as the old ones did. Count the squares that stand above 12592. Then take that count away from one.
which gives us -6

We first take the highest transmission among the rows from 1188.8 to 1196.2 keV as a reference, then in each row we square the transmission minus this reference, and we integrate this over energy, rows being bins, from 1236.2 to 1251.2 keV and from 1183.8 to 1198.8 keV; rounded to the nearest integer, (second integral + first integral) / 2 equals 190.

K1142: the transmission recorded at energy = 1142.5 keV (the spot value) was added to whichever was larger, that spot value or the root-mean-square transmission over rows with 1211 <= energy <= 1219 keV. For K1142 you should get 264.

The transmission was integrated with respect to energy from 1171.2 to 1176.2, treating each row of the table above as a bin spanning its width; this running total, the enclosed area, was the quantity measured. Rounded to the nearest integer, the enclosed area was 611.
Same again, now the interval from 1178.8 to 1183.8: 588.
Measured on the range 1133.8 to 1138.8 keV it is 669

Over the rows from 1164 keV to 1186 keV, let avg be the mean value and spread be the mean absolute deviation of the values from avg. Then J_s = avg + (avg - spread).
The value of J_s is 230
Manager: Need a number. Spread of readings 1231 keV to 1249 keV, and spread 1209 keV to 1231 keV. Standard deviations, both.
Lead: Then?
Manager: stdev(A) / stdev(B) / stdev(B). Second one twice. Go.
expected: 0.05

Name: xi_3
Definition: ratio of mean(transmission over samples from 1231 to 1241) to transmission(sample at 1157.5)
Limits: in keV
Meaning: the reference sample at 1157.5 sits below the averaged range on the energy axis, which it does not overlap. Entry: 0.95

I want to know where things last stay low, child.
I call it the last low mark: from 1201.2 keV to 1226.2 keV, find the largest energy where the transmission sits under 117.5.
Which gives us 1225.0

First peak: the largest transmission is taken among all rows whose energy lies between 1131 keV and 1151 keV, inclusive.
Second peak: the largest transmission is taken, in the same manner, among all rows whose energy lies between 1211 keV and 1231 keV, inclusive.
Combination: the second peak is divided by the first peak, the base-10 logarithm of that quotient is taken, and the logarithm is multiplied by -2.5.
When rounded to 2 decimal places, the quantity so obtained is 0.11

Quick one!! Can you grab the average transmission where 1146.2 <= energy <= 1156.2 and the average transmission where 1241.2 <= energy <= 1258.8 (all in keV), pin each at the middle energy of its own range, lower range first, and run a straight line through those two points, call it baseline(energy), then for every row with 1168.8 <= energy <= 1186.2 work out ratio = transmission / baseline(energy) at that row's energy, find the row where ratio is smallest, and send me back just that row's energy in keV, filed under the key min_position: 1185.0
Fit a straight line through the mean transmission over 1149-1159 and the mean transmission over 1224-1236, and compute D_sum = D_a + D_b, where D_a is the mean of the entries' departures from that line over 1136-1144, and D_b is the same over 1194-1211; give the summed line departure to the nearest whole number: 4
